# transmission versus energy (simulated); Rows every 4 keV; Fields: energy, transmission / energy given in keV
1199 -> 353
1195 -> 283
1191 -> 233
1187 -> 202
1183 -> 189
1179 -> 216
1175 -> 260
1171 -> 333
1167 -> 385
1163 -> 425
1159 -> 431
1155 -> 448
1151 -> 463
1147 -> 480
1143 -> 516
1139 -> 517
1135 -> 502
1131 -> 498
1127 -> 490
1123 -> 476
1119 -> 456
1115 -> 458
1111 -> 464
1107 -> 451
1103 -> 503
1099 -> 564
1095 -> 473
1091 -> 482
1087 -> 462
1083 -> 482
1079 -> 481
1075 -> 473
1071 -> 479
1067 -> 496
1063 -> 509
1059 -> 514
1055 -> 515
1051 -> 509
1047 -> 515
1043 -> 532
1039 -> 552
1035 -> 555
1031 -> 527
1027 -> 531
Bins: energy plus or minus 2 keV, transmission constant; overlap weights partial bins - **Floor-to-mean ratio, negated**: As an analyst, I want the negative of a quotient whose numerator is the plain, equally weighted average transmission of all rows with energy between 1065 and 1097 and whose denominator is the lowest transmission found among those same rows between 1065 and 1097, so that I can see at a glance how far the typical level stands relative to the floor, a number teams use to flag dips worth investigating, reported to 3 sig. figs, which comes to -1.04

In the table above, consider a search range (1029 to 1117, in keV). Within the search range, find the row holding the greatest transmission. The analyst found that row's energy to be 1099 keV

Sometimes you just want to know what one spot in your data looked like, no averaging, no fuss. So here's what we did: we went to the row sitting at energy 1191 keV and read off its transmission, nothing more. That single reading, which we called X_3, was 233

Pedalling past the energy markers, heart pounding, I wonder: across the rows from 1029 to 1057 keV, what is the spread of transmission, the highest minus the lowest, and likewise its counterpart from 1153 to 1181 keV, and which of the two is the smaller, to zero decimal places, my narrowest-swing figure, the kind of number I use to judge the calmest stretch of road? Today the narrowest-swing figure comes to 46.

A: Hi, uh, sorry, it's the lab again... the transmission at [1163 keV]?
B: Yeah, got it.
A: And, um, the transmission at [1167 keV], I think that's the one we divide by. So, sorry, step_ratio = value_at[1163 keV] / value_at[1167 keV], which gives 1.10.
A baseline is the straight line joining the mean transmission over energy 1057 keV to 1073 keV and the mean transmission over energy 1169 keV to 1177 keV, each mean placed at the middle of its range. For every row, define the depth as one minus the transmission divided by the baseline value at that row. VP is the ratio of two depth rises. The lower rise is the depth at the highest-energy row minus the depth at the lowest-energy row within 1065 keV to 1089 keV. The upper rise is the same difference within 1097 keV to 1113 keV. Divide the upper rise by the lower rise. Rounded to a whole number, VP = -22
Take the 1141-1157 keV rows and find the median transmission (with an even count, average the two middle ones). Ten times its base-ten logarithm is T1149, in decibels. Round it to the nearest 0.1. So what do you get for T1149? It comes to 26.7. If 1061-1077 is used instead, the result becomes 26.9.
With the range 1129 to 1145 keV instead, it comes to 27.1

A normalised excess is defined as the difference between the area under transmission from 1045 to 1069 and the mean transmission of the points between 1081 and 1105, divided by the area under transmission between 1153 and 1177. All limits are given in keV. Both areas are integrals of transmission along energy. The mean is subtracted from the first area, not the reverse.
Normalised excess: 1.29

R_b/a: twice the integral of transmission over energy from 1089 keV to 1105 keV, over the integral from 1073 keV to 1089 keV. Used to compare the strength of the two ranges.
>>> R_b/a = 2.1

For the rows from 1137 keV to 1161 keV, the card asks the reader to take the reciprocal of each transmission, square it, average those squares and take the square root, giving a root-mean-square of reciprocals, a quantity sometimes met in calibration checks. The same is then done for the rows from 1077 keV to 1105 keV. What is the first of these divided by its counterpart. 1.04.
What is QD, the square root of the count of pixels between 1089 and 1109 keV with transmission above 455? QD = 2.00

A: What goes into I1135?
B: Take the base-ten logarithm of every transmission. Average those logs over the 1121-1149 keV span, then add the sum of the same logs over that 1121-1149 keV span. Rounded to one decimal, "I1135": 21.6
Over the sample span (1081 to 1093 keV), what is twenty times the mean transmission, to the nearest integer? 9507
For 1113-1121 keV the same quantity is 9140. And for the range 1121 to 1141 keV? 9932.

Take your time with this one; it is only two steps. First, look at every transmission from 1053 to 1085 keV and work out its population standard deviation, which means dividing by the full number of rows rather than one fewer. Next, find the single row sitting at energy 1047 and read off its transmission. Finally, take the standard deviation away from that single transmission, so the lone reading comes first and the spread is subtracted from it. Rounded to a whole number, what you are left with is 499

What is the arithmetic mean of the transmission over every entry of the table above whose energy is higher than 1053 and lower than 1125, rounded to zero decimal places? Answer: 485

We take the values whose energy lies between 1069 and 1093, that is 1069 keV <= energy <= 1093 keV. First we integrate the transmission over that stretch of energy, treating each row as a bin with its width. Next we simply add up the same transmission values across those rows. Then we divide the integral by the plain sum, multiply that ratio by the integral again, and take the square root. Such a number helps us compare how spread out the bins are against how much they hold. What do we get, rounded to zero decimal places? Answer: 214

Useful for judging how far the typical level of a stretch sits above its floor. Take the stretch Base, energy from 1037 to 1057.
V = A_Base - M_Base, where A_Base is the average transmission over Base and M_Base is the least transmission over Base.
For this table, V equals 16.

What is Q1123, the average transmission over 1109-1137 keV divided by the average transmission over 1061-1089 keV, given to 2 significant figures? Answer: 0.99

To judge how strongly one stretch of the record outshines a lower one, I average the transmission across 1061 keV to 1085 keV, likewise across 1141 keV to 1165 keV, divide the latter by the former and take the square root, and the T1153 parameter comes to 0.97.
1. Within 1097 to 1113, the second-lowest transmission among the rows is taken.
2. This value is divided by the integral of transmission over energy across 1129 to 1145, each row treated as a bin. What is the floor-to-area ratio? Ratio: 0.0571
